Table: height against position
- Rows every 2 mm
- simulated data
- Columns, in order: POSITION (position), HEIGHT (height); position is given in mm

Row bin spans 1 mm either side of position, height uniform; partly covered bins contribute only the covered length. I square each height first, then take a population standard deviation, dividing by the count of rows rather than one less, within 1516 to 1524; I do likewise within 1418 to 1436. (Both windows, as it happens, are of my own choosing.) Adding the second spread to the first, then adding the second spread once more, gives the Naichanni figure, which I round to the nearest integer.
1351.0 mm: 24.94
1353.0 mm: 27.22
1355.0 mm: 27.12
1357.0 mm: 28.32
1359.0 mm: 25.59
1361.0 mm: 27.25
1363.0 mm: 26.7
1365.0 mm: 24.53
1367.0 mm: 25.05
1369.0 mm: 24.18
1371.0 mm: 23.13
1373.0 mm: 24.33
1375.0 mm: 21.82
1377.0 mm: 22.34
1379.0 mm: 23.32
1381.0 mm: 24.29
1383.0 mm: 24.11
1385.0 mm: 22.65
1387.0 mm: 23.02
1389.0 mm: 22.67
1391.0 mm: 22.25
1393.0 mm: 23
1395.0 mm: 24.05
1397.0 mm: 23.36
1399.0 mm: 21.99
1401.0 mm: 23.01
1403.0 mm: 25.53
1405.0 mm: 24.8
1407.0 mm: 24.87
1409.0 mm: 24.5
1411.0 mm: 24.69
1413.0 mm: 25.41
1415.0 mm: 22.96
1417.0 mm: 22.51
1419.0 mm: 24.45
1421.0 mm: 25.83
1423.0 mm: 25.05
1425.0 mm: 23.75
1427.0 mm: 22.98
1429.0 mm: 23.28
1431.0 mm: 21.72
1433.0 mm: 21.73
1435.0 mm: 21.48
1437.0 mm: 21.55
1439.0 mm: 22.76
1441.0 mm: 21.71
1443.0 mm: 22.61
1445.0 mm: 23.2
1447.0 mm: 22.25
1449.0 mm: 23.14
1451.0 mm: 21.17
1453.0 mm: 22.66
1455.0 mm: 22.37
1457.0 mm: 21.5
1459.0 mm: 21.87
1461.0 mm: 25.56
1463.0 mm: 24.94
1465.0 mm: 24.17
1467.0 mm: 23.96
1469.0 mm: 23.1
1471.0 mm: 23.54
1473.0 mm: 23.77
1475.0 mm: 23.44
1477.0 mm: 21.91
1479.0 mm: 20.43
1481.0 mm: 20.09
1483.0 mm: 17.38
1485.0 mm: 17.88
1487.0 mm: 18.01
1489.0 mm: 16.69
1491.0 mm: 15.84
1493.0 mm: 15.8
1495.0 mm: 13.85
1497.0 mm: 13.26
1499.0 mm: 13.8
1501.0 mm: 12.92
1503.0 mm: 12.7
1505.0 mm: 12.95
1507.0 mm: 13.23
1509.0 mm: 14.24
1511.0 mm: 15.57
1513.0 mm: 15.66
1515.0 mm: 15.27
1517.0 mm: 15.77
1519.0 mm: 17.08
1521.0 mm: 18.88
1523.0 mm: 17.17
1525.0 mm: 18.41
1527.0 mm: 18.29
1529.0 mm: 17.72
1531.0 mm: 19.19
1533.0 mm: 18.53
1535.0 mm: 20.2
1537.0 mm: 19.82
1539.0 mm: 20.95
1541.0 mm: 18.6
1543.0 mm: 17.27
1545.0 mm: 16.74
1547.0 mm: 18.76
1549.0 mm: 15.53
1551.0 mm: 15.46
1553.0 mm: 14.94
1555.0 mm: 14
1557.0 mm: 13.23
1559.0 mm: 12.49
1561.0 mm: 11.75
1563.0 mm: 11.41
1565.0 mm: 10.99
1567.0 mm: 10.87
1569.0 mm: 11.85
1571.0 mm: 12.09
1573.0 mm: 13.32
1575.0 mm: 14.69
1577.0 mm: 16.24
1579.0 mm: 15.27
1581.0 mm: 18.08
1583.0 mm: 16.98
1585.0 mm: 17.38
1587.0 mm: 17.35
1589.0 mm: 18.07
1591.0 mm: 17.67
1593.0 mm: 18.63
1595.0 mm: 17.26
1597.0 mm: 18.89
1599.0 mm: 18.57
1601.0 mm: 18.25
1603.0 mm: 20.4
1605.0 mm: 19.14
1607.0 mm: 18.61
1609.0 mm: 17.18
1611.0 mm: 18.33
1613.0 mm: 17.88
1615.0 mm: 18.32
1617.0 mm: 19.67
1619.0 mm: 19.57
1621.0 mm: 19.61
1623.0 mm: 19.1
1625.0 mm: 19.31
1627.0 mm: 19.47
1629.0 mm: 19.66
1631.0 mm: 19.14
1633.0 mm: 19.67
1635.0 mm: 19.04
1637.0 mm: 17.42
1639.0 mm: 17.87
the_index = 176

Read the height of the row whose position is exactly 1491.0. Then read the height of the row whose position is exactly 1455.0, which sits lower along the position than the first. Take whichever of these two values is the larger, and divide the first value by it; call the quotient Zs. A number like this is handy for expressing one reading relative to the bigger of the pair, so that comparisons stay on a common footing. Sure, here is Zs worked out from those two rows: 0.71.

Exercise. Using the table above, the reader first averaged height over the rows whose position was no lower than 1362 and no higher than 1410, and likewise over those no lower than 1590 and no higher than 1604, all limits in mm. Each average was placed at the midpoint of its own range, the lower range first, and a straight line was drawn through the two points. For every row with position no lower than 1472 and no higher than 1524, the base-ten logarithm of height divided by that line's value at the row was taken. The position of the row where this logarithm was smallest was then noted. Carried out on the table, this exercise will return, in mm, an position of 1503.0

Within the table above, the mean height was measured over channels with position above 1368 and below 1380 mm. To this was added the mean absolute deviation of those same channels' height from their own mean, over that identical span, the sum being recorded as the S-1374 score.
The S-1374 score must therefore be 23.9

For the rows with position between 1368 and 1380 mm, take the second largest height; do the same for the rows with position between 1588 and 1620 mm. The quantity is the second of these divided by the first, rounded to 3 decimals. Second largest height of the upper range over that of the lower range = 0.813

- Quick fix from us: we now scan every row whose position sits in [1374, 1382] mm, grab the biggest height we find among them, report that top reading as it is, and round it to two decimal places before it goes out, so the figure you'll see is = 24.29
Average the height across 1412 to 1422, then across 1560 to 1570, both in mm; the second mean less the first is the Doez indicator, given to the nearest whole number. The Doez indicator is -13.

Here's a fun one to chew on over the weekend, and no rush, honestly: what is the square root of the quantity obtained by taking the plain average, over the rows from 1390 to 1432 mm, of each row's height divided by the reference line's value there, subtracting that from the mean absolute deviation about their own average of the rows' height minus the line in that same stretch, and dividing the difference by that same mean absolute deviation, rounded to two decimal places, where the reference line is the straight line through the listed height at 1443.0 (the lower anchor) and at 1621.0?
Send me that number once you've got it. 0.20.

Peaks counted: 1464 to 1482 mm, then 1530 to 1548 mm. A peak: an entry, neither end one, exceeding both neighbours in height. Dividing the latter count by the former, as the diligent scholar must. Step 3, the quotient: 2.0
